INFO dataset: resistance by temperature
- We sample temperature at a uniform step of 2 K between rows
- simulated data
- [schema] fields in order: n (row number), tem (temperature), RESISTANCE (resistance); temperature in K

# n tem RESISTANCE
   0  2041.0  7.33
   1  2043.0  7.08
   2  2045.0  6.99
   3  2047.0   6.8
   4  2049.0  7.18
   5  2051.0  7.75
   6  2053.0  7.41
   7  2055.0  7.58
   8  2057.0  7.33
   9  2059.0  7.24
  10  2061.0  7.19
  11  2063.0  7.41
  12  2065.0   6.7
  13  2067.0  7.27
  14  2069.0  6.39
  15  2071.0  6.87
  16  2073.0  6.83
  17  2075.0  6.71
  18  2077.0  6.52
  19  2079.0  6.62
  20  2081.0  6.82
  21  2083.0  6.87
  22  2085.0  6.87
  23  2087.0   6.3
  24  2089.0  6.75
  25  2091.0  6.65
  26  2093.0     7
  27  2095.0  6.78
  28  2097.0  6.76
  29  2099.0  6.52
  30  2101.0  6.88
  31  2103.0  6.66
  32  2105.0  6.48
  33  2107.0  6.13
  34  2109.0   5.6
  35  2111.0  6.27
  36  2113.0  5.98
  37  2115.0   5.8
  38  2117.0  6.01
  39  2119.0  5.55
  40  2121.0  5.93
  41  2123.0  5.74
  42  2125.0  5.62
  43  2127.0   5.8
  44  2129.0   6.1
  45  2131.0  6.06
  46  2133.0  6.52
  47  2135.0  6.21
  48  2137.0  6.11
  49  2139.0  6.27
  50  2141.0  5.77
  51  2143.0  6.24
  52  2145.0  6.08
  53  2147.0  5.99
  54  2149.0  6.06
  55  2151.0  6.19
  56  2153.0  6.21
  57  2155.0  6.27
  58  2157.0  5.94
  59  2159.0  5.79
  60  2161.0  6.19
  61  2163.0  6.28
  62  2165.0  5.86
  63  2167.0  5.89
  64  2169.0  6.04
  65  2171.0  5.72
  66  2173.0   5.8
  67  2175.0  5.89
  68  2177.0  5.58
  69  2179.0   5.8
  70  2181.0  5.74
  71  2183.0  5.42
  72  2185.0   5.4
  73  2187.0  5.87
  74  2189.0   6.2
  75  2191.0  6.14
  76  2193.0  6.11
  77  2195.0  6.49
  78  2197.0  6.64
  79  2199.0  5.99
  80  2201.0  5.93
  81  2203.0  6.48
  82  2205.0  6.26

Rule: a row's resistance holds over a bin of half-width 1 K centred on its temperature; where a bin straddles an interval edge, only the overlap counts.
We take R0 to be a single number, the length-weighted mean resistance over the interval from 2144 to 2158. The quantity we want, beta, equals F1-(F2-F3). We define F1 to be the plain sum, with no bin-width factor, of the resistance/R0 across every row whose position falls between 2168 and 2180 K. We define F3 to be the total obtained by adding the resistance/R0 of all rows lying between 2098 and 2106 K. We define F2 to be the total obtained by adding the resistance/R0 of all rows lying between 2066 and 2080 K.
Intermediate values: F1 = 5.7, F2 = 7.7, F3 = 4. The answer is 2.3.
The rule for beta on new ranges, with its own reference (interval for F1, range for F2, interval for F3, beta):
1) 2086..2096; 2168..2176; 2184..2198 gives 8.7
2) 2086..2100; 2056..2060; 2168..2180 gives 11.0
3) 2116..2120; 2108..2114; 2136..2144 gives 3.0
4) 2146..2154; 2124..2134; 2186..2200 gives 6.2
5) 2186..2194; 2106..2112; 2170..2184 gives 7.6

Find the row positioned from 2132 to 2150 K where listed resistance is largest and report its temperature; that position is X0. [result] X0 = 2133.0 K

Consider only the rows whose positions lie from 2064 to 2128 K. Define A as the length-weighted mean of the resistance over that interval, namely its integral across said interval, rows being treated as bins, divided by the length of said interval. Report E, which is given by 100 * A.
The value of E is 643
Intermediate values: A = 6.4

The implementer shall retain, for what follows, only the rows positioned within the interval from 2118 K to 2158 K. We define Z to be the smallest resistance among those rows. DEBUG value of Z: 5.55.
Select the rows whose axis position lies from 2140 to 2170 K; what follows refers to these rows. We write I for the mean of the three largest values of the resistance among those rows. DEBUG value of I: 6.26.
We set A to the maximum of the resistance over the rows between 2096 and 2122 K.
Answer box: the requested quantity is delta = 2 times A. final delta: 13.8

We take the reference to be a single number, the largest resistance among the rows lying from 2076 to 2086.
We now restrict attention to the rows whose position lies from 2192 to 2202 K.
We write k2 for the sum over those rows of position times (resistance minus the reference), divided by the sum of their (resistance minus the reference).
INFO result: 2197.5 K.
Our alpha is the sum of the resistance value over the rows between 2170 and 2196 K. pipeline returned 76.2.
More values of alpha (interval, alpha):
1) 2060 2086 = 89.1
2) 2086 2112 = 84.8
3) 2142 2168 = 79.0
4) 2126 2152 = 79.4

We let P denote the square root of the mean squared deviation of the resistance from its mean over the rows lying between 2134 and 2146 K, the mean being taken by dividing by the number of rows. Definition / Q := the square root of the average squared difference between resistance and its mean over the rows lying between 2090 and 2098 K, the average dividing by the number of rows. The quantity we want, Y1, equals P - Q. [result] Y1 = 0.04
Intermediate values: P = 0.168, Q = 0.13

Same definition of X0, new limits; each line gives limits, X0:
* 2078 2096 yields 2093.0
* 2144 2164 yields 2163.0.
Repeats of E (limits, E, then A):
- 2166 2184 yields 576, 5.8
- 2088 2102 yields 676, 6.8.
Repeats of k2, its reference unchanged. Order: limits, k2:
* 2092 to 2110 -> 2106.3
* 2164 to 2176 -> 2170.1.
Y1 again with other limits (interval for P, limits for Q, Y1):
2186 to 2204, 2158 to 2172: 0.06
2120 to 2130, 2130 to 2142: -0.06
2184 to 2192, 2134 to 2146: 0.15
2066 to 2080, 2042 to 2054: -0.04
